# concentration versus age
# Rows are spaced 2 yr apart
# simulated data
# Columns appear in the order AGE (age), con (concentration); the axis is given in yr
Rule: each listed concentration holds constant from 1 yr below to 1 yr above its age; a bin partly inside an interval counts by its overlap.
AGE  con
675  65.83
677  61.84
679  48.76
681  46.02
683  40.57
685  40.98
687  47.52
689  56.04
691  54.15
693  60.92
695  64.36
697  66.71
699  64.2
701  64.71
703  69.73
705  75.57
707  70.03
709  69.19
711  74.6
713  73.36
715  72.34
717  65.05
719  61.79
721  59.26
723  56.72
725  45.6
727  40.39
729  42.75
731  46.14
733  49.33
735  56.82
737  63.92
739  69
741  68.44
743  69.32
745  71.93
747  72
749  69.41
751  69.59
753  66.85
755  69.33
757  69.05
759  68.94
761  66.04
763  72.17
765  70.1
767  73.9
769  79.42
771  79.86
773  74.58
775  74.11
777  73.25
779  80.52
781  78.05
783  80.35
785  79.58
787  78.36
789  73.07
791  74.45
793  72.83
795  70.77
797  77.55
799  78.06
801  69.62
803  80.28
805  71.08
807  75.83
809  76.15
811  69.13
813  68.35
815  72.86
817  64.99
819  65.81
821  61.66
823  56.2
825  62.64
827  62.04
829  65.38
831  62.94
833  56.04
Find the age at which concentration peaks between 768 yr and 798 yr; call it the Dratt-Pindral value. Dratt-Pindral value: 779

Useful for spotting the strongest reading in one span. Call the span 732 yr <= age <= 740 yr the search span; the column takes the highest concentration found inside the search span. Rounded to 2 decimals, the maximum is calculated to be 69.00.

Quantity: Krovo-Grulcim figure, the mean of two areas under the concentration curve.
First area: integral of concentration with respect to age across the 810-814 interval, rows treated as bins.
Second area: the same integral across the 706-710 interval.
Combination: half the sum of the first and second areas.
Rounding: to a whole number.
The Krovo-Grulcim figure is 277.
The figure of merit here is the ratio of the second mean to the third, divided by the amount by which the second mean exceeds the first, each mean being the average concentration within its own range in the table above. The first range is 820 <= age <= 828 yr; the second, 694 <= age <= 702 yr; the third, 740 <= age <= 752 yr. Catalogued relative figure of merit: 0.21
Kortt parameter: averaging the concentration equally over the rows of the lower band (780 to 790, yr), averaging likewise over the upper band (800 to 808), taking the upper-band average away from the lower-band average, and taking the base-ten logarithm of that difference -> 0.57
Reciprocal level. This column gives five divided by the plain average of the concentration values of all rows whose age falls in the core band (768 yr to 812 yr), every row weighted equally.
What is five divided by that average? 0.066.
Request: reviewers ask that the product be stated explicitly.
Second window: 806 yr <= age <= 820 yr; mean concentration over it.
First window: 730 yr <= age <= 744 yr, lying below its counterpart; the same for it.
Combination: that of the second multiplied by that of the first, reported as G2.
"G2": 4257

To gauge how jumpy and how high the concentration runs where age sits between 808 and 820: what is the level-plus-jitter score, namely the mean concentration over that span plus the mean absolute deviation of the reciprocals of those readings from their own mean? 70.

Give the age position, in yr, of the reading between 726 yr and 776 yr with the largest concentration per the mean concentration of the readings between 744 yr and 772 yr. 771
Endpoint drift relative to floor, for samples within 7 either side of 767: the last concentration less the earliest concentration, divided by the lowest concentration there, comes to 0.13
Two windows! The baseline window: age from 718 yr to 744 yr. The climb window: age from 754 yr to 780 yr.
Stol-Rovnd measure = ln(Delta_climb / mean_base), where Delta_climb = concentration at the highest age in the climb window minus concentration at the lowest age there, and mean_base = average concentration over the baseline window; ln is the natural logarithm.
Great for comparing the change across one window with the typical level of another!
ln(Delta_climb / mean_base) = -1.6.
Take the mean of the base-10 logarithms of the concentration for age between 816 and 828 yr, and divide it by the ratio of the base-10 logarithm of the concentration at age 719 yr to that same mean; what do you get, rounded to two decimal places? 1.80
